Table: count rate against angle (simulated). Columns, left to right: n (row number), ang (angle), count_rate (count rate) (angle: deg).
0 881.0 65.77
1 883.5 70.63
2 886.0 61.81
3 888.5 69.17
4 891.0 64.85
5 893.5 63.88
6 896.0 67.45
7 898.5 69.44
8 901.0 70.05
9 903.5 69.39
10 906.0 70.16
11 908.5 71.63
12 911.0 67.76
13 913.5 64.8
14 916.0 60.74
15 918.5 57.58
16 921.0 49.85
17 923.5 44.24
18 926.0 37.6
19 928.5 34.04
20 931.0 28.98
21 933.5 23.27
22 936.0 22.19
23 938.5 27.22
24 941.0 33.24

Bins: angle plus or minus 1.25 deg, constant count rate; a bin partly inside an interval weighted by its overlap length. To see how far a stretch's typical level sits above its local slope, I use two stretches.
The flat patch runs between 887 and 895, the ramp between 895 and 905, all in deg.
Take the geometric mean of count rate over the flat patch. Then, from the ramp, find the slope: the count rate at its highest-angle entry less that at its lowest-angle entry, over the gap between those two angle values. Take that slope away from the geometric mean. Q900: 66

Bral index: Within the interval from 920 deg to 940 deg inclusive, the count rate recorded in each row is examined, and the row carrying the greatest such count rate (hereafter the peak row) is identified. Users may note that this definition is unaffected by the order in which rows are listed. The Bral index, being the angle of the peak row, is 921.0 deg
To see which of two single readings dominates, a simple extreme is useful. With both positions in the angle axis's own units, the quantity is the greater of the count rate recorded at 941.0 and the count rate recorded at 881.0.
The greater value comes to 66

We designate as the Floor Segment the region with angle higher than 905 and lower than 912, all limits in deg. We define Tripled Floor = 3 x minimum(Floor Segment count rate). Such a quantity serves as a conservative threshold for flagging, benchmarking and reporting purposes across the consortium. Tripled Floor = 203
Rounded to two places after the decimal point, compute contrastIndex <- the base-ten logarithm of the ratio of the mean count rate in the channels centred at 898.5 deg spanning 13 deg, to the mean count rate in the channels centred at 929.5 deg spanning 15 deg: 0.33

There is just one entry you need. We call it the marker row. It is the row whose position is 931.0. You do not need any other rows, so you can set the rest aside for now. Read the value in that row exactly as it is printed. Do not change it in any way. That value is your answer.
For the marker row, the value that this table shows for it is 28.98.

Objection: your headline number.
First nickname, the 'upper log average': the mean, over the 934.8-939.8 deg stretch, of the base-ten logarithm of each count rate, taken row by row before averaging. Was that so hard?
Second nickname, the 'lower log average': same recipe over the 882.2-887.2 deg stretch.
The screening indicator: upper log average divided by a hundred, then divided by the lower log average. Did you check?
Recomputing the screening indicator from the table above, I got 0.0076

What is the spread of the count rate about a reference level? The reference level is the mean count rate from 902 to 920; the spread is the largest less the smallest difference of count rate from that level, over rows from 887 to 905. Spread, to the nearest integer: 6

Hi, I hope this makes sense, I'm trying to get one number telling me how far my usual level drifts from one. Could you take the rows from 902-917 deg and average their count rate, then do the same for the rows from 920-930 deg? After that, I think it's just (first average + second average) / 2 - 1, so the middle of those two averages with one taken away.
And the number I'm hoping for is 53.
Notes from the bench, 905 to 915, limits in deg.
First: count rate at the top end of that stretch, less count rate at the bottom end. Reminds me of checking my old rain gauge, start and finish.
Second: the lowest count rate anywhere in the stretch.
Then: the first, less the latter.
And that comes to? -70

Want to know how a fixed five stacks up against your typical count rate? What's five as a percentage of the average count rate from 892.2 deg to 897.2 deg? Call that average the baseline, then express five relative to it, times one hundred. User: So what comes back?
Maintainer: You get 7.6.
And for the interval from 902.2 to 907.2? 7.2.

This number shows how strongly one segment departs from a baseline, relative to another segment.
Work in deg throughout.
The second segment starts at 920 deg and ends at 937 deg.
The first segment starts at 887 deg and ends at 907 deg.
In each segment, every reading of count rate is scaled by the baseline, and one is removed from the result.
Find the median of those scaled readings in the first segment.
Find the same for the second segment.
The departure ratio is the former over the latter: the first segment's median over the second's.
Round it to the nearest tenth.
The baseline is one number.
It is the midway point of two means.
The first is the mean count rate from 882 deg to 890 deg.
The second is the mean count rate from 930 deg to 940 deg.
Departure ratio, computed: -1.9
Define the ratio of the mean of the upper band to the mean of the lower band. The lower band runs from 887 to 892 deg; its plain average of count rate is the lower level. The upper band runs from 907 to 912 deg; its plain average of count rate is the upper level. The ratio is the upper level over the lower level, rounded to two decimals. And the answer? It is 1.04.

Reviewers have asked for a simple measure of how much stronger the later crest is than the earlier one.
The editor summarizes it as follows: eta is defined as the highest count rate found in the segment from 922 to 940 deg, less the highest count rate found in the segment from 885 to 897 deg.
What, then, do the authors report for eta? -25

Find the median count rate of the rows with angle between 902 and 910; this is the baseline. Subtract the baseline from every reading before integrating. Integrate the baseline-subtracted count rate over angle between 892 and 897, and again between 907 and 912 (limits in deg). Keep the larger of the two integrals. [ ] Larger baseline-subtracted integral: -2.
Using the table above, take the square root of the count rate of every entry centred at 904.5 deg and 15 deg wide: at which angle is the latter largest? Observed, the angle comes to 908.5 deg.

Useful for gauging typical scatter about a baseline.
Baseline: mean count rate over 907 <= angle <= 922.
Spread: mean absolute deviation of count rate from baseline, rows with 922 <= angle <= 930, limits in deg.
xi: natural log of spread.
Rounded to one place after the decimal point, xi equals 3.2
